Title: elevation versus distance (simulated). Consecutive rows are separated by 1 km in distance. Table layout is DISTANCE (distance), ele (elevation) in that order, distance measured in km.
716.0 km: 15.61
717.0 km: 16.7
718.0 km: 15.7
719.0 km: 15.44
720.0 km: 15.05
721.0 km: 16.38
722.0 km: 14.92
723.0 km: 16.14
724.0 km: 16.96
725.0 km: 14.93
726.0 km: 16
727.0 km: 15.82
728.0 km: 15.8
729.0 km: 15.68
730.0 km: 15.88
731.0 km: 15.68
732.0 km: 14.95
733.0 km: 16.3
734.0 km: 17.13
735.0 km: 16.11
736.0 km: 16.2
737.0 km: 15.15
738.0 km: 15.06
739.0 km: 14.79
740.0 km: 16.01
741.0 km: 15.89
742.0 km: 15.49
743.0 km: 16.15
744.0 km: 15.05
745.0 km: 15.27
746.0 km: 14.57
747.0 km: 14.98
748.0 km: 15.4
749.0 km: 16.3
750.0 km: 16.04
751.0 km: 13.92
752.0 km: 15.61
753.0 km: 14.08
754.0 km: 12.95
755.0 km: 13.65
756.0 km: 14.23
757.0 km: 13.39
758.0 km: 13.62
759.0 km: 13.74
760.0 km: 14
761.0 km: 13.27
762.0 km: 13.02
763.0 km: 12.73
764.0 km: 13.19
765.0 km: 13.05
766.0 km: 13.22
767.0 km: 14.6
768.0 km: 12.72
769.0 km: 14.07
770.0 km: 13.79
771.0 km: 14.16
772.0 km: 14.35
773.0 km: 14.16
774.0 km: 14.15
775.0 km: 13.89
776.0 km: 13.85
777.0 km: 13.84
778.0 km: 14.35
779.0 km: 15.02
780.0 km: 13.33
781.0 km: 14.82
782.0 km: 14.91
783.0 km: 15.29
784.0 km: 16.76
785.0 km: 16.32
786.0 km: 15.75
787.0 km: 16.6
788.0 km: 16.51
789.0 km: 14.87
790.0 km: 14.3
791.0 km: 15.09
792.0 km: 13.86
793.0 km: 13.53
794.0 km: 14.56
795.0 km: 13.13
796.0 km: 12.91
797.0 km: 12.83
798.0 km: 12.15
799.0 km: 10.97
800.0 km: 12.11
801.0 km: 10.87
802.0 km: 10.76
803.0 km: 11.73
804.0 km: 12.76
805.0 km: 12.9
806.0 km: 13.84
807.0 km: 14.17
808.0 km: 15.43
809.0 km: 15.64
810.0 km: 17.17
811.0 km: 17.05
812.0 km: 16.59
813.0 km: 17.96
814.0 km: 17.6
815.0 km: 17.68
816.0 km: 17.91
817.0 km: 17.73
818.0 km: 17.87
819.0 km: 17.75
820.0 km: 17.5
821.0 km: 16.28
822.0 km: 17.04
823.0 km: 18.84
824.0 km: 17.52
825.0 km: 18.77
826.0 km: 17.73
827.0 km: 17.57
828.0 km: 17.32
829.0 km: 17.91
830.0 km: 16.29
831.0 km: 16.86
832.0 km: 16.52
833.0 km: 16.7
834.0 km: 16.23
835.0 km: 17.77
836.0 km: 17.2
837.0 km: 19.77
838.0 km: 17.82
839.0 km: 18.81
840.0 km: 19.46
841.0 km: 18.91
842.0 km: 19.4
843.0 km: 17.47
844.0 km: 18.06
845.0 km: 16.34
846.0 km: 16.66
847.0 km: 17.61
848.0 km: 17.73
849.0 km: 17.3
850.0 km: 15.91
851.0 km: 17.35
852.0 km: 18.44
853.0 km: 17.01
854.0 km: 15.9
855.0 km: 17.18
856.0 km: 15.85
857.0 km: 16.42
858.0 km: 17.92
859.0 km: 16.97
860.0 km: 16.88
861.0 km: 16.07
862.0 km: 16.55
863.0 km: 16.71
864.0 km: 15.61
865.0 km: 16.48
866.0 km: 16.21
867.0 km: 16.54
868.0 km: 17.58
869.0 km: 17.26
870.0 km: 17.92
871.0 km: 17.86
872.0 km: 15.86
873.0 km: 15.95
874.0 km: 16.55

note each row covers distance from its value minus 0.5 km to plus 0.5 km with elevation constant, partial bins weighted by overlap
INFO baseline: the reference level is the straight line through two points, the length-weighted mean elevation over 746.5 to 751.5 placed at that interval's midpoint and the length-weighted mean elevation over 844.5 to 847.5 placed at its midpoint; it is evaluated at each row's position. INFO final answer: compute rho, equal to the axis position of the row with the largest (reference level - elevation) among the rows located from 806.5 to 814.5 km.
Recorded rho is 807.0 km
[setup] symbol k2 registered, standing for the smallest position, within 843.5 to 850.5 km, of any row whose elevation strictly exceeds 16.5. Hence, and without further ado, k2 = 844.0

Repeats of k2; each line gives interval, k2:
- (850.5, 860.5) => 851.0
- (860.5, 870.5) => 862.0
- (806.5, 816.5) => 810.0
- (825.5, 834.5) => 826.0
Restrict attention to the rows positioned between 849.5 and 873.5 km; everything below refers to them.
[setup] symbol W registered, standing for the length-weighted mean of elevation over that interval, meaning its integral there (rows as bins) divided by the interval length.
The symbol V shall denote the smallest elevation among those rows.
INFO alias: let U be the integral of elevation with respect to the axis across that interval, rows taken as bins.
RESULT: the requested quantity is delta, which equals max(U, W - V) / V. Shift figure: 25.78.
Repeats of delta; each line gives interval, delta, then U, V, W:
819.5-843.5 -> 26.23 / 426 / 16.23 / 17.7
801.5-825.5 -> 36.11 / 388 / 10.76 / 16.2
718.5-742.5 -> 25.54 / 378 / 14.79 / 15.7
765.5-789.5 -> 27.62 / 351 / 12.72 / 14.6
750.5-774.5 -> 25.92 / 330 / 12.72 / 13.7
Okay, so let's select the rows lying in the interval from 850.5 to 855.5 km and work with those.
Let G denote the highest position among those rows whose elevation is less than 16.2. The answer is 854.0 km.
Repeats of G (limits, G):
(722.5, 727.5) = 727.0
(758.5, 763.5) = 763.0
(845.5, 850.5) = 850.0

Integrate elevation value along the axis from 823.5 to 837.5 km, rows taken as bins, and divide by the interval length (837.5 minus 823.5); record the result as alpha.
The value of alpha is 17.4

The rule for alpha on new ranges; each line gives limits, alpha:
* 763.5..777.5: 13.8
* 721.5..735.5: 15.9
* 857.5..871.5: 16.9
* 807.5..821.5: 17.2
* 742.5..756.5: 14.9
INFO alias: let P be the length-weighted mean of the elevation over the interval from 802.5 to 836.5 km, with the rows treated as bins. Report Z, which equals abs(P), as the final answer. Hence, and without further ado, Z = 16.6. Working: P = 16.6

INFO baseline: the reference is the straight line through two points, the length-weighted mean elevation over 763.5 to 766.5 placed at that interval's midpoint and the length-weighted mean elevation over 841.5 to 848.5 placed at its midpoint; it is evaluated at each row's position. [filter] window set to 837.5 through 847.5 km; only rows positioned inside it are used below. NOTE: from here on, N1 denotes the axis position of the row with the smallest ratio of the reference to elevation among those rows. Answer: 840.0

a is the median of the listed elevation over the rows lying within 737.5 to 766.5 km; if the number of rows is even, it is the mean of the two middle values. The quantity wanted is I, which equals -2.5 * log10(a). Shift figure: -2.88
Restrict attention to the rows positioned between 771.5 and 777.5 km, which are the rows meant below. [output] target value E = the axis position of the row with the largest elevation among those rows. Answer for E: 772.0 km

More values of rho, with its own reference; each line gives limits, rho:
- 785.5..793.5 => 793.0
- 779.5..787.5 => 780.0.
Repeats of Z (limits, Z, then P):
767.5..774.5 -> 13.9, 13.9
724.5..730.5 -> 15.7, 15.7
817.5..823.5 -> 17.5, 17.5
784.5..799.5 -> 14.2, 14.2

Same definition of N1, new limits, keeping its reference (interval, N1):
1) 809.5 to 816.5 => 813.0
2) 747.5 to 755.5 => 749.0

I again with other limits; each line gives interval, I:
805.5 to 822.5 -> -3.09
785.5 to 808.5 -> -2.83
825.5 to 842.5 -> -3.12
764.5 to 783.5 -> -2.88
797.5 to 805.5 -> -2.69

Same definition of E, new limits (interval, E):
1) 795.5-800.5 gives 796.0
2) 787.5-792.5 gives 788.0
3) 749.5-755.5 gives 750.0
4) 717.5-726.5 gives 724.0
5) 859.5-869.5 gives 868.0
